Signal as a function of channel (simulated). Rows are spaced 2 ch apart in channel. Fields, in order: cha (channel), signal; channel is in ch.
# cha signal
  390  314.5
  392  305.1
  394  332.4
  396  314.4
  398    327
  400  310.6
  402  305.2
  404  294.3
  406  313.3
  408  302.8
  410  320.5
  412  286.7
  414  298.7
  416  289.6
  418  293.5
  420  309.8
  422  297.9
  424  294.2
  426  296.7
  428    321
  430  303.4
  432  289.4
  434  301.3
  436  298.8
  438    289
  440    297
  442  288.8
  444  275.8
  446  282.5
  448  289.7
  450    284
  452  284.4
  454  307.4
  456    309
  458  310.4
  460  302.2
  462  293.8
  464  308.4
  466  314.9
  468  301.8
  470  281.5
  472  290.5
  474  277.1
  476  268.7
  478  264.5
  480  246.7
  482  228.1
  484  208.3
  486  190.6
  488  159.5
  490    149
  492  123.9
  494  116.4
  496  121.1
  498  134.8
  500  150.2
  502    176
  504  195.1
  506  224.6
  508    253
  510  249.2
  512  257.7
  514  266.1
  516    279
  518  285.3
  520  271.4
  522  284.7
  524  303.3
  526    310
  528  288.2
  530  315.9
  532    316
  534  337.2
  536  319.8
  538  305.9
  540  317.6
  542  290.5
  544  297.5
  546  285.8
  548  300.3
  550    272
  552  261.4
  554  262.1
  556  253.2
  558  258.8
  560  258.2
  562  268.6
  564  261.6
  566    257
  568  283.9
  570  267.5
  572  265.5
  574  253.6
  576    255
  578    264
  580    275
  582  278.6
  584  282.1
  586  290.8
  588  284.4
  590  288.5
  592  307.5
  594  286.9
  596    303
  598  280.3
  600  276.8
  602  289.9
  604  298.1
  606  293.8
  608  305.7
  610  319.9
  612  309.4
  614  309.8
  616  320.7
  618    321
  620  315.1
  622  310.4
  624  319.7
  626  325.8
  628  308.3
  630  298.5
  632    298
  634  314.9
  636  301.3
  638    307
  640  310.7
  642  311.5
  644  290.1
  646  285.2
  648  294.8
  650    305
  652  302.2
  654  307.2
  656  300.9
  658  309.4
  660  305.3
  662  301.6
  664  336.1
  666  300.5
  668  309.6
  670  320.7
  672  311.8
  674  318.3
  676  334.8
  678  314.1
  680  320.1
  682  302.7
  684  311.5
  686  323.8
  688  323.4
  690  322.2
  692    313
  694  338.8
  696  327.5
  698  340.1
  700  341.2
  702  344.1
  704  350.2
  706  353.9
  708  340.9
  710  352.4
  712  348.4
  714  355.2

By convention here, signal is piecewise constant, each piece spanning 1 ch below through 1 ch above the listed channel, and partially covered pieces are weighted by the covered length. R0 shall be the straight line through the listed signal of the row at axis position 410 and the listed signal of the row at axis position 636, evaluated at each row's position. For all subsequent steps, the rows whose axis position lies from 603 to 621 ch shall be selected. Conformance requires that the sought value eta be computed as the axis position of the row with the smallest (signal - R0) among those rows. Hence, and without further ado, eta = 606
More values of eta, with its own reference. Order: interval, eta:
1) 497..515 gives 498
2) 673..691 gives 682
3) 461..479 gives 478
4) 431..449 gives 444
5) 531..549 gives 546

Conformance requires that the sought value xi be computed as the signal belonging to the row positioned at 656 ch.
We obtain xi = 300.9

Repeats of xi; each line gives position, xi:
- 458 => 310.4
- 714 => 355.2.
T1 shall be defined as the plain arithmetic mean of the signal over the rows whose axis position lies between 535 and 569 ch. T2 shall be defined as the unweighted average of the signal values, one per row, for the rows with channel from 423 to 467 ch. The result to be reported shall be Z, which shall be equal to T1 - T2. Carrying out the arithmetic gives -18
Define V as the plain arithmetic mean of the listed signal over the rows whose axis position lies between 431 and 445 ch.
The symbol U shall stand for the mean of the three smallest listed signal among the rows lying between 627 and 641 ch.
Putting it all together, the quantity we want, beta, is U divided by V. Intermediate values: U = 299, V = 291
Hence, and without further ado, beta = 1.027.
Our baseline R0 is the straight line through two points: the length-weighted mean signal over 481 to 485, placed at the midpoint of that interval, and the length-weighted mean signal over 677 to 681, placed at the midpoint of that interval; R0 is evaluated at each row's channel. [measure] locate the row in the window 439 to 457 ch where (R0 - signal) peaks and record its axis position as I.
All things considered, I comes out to 444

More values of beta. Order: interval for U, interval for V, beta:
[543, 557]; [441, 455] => 0.900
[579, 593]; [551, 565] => 1.069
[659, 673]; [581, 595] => 1.049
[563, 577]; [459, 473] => 0.853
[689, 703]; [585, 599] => 1.100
